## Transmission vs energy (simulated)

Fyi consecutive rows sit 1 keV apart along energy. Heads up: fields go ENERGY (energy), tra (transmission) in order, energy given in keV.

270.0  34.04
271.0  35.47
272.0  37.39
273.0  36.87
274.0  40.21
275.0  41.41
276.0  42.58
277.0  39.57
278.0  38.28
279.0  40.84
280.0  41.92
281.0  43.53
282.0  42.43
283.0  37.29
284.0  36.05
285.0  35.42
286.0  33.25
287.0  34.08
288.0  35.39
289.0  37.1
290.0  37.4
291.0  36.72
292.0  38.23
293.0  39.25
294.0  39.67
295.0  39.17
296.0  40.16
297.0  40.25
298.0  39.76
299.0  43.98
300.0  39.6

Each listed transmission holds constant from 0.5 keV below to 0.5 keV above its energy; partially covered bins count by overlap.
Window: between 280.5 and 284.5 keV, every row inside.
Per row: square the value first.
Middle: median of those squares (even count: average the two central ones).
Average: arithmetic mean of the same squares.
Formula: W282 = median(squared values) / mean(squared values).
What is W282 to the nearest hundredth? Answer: 1.00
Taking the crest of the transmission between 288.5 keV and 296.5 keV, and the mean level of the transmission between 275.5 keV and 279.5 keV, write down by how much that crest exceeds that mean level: 0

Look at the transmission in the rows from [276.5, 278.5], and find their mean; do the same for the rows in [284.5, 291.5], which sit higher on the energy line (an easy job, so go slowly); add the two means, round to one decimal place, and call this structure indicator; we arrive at 74.5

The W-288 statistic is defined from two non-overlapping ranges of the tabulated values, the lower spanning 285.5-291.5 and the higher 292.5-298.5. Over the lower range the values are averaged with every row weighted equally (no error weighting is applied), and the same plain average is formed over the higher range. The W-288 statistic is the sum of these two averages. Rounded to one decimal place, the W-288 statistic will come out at 75.4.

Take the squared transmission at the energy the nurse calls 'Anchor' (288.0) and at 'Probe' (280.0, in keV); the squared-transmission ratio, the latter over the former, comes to 1.4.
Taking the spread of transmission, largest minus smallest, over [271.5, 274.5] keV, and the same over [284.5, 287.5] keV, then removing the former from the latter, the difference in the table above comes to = -1.2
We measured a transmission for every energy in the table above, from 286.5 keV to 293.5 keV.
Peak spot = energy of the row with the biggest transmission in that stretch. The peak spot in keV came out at 293.0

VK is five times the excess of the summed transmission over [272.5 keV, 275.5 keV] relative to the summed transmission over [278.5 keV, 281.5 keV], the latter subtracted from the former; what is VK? -39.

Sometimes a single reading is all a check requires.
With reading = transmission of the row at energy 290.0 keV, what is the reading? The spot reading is 37.4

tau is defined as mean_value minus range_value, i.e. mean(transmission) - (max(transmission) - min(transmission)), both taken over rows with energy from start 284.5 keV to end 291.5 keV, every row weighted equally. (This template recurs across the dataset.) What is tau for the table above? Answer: 31.5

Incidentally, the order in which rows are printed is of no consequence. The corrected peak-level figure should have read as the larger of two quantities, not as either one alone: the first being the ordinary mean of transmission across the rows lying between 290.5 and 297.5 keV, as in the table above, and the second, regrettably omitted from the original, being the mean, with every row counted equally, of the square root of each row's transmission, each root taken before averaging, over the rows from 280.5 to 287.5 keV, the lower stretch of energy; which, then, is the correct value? 39.1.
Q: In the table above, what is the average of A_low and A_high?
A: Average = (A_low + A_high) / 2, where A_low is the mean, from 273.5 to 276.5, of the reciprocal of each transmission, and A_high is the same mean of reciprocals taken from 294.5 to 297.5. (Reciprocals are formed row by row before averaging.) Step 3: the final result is 0.0246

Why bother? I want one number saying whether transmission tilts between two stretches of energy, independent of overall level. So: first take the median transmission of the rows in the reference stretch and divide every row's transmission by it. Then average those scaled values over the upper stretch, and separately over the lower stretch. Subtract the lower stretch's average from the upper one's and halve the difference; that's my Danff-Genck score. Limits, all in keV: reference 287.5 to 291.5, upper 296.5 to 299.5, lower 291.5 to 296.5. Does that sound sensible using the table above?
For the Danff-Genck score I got 0.03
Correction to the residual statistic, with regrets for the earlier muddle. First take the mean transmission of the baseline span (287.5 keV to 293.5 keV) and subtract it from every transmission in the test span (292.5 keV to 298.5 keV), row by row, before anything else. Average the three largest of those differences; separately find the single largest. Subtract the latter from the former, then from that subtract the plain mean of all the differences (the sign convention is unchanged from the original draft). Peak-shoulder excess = -2.6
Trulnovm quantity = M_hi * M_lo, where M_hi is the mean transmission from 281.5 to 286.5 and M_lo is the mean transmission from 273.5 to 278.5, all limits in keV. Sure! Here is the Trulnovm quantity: 1491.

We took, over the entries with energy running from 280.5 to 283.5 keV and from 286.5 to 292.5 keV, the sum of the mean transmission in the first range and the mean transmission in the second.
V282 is 77.6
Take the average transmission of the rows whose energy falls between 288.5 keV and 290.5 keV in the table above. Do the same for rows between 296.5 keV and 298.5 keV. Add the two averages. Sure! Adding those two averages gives 77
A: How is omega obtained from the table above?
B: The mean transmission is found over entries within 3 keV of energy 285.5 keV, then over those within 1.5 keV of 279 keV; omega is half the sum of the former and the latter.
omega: 37.8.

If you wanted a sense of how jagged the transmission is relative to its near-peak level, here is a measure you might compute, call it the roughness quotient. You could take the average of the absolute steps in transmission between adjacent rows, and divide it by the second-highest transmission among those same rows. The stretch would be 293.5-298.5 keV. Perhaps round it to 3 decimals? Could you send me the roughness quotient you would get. 0.013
